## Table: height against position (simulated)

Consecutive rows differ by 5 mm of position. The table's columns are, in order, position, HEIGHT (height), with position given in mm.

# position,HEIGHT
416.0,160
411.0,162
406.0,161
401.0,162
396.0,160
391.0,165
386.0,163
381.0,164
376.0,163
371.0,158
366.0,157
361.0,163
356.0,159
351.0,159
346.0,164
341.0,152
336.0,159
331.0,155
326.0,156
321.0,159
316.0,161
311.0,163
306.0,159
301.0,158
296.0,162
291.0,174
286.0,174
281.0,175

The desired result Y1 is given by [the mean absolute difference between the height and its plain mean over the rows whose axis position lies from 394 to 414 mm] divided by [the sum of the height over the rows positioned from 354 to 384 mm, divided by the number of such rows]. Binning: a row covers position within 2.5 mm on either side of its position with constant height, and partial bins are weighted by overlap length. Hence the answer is 0.0047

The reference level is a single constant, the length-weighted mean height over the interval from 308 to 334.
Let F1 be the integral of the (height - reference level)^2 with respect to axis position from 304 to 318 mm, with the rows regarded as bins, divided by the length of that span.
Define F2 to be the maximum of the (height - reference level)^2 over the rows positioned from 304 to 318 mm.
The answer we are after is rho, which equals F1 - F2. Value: -10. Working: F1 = 8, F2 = 18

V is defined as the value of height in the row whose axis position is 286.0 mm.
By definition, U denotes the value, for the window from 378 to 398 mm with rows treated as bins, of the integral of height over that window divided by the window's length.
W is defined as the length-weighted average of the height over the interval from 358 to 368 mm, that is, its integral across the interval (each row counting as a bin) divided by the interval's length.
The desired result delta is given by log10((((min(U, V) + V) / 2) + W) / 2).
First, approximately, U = 163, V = 174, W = 160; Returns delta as 2.22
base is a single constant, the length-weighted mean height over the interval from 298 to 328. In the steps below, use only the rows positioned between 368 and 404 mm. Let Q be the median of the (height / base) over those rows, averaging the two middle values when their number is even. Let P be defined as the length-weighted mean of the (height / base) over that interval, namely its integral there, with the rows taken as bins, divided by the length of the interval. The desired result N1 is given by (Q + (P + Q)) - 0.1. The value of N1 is 2.96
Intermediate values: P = 1.02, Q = 1.02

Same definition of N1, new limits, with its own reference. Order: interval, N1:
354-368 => 2.90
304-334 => 2.89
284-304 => 3.05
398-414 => 2.95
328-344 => 2.82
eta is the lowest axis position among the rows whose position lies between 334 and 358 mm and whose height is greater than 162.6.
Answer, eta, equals 346.0 mm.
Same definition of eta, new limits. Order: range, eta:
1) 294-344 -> 311.0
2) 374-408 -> 376.0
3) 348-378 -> 361.0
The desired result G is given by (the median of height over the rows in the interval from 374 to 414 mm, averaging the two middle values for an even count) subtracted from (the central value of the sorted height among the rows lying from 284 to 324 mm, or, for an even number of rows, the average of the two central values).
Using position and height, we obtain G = -1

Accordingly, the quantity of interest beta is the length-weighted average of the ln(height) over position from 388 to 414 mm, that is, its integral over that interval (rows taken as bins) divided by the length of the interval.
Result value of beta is 5.09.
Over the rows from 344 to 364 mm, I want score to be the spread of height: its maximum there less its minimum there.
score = 5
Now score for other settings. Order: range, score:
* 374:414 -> 5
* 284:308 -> 16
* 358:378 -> 6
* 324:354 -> 12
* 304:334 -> 8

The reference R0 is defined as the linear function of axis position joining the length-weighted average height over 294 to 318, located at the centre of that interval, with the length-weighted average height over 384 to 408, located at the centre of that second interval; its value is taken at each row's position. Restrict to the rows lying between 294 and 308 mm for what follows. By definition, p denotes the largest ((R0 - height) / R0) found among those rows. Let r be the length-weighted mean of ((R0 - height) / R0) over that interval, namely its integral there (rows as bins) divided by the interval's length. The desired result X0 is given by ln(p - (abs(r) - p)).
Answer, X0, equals -3.67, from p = 0.015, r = 0.005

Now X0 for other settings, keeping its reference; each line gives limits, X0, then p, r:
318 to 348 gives -2.39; 0.057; 0.022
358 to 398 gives -2.88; 0.029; 0.002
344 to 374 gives -3.04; 0.029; 0.010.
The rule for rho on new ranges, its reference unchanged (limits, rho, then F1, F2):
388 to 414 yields -25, 13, 38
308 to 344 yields -33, 13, 46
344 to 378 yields -18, 9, 27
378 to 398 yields -17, 21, 38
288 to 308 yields -165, 66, 231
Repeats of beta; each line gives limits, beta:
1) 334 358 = 5.07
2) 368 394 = 5.09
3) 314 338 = 5.06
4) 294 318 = 5.08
